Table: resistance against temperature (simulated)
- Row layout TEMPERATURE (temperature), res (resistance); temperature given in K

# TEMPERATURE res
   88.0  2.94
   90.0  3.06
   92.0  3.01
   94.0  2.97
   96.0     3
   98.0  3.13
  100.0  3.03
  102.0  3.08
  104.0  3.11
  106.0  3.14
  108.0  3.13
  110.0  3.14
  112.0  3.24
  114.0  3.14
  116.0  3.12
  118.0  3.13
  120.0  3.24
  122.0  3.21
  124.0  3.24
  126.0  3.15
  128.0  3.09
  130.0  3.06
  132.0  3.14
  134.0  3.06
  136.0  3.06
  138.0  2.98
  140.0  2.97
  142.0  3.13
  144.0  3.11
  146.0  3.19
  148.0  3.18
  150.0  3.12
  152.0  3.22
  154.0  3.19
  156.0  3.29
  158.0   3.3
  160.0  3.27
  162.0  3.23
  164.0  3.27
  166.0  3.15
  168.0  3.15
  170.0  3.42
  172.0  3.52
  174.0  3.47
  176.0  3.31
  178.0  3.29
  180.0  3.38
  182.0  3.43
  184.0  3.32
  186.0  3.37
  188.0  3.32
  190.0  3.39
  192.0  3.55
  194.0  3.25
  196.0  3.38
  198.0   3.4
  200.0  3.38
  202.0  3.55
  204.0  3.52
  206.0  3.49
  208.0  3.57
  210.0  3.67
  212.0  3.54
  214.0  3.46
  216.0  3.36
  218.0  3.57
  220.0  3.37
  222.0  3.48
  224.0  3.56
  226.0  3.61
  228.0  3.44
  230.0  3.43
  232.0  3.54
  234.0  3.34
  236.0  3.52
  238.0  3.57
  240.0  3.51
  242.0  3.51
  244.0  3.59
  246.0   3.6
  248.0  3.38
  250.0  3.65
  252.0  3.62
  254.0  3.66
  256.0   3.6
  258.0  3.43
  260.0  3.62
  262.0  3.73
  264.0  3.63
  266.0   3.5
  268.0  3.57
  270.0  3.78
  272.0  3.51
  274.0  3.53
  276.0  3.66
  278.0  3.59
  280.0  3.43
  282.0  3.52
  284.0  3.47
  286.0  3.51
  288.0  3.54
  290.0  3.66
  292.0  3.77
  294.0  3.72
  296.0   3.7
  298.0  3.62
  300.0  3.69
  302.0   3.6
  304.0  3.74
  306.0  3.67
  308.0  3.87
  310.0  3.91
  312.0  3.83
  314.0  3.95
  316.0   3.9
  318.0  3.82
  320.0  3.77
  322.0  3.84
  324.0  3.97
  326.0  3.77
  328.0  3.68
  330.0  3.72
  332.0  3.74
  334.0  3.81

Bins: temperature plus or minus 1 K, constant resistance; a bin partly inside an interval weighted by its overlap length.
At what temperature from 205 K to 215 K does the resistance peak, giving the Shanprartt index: 210.0 K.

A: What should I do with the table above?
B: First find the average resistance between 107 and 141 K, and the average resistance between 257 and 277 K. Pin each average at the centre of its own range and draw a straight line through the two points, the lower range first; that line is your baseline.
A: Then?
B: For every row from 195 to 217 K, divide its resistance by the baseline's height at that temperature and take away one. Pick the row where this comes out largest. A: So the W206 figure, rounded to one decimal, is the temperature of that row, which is 210.0 K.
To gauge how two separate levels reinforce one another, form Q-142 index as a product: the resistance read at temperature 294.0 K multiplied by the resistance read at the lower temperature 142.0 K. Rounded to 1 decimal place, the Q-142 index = 11.6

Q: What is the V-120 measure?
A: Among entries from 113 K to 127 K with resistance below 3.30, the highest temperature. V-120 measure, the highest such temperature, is 126.0 K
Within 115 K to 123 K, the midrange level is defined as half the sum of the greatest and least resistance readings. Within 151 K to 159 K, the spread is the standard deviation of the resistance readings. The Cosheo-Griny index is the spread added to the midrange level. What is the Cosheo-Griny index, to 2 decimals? 3.23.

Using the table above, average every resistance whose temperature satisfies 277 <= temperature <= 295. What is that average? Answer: 3.6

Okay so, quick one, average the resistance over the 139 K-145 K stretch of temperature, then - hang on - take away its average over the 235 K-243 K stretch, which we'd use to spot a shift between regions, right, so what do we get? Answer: -0.46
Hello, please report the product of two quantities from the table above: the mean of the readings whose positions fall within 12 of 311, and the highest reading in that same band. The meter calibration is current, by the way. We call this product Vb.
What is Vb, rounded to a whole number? 15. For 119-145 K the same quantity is 10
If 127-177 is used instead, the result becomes 11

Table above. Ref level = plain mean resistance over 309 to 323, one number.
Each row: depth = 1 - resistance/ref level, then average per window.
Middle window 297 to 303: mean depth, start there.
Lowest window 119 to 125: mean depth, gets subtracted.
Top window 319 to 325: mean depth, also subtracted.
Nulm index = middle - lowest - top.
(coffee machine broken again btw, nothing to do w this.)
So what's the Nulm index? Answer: -0.11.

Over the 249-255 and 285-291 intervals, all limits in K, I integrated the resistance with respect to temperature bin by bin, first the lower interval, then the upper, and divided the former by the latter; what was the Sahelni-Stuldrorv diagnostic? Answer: 1.02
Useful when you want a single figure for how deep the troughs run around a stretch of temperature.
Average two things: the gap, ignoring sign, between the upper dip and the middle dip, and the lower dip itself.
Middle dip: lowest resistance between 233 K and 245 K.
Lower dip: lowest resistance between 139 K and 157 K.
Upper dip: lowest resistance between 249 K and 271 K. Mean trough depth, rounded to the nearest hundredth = 1.53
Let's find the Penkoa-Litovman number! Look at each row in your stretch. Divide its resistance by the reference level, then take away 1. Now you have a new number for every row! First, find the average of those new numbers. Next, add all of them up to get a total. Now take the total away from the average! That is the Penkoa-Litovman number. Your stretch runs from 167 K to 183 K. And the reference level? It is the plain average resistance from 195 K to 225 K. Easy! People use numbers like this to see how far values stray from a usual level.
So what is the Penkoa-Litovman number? 0.23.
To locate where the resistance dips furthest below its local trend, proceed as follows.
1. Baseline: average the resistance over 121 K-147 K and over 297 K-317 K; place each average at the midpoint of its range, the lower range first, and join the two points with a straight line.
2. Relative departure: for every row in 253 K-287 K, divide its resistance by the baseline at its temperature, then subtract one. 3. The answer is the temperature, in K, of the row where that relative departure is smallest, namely 280.0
